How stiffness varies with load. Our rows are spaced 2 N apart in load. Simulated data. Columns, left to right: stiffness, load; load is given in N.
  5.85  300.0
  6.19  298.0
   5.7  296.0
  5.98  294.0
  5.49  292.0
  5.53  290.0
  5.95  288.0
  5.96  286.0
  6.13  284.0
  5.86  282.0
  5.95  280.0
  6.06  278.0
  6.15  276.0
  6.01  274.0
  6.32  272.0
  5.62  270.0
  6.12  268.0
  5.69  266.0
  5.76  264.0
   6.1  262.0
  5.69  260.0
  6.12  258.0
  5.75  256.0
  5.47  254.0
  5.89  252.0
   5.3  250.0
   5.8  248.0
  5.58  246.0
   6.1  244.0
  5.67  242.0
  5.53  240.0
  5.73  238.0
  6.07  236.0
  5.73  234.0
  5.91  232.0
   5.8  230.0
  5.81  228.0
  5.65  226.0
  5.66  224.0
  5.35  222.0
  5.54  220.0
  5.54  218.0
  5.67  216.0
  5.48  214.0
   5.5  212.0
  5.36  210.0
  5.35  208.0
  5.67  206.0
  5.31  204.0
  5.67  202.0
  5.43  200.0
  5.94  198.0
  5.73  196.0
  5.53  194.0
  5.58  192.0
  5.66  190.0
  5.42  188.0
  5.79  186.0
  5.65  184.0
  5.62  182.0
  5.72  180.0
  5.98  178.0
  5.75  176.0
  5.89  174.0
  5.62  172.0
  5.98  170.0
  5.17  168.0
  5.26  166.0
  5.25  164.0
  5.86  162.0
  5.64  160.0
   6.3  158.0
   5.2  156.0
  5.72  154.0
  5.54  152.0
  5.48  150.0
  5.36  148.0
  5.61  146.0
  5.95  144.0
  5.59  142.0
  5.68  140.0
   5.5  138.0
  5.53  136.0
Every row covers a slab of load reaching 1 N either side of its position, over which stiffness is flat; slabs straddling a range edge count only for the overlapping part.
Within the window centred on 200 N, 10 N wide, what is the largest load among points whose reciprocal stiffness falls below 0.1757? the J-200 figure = 198.0 N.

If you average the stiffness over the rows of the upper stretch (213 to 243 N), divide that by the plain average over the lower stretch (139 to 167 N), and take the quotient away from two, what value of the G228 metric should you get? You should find 0.987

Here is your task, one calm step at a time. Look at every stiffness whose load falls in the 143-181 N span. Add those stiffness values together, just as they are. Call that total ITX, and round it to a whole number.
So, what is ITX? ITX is 107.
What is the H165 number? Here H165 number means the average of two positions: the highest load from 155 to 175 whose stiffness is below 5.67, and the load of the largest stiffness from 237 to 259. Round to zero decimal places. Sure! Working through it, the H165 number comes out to 215 N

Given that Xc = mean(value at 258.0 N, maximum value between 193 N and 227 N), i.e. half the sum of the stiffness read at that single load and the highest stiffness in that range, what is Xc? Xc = 6.03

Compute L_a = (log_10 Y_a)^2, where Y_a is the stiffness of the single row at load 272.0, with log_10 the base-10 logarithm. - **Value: 0.64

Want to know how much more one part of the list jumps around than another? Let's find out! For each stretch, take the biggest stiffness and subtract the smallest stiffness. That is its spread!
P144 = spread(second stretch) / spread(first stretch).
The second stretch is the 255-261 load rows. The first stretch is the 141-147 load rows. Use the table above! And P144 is 1.2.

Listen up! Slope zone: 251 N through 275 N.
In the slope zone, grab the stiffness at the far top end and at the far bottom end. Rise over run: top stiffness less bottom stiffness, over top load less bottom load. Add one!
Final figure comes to 1.01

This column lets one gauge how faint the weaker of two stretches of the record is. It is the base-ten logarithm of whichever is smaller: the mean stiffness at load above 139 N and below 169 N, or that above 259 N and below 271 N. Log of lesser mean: 0.746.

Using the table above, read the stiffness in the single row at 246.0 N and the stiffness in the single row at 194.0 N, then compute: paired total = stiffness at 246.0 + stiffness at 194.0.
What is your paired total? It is 11.1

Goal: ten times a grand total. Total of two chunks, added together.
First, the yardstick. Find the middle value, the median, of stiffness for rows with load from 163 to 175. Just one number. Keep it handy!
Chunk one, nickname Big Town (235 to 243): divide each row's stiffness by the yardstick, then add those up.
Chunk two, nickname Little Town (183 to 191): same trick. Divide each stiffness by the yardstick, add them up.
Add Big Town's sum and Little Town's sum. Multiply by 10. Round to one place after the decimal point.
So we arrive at 83.7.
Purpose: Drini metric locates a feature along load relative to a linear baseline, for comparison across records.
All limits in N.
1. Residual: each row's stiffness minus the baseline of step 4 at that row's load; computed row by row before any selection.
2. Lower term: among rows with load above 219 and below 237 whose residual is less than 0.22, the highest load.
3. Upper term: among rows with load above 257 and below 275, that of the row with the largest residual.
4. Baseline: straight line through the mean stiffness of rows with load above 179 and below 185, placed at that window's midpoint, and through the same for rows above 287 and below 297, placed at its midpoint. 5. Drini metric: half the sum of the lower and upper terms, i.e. 253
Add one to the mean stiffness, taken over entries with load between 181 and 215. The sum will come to 6.57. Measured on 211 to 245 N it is 6.69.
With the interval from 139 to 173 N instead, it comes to 6.60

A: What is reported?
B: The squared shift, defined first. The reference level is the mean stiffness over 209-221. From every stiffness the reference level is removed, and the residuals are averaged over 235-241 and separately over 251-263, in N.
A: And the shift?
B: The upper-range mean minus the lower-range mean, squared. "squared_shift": 0.00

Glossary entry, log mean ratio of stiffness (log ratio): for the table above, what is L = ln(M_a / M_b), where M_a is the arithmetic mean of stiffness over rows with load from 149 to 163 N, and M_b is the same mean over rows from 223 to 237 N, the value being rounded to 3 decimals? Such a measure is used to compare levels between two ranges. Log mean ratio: -0.022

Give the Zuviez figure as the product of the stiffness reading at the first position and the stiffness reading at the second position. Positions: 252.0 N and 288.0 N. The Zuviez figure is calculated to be 35.0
